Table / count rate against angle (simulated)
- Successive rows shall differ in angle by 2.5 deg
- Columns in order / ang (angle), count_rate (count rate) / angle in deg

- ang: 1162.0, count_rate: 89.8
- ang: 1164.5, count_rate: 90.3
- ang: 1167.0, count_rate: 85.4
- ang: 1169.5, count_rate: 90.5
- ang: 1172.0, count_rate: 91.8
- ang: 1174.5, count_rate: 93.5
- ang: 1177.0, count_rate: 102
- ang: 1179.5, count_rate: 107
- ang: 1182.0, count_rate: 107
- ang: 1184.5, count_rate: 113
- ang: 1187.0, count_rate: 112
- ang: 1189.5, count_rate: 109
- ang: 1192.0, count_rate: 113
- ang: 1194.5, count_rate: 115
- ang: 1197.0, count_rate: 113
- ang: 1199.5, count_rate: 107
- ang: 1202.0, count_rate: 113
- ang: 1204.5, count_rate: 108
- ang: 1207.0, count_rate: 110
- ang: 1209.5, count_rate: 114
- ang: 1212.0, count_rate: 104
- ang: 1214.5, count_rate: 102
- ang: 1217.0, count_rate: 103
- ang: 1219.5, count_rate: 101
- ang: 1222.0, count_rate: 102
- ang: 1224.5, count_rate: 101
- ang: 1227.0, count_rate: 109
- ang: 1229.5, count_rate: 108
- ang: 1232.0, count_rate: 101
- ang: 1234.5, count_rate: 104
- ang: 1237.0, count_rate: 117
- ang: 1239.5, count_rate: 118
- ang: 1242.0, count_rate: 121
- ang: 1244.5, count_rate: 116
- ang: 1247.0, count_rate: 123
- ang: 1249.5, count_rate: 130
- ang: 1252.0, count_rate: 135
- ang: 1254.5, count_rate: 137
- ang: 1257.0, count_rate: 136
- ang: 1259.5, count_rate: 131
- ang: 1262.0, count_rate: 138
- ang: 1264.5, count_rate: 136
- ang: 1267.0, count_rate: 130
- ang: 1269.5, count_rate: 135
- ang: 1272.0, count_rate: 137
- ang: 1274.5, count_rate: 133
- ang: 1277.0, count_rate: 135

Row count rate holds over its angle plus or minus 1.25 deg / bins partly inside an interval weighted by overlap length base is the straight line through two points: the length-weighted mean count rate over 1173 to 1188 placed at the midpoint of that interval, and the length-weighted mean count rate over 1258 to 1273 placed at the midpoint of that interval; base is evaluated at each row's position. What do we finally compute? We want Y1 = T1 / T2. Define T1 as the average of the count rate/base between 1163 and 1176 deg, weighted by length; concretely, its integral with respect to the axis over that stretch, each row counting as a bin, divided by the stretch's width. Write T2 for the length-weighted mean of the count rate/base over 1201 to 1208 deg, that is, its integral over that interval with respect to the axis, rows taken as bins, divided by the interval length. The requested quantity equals 0.92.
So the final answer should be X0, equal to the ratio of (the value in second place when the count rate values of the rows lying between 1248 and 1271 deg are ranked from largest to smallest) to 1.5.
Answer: 91.3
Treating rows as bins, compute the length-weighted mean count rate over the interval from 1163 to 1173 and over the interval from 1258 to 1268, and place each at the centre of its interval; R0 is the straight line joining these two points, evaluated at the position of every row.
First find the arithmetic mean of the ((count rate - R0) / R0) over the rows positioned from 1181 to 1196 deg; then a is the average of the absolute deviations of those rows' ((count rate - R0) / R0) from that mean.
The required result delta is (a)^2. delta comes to 0.0003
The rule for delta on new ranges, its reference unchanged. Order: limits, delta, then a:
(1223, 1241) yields 0.0016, 0.040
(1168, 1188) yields 0.0032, 0.056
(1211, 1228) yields 0.0005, 0.022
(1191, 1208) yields 0.0017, 0.041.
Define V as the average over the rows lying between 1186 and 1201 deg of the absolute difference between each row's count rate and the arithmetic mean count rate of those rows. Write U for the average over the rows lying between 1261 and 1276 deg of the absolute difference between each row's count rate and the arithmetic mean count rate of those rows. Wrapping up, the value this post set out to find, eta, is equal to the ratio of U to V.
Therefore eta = 0.95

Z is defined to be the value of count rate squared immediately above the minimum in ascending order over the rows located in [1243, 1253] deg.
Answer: 15129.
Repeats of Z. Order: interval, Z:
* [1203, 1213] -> 11664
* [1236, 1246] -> 13689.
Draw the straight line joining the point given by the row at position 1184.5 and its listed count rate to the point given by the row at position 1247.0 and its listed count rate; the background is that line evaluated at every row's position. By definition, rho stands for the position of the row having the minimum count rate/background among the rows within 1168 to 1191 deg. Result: 1169.5 deg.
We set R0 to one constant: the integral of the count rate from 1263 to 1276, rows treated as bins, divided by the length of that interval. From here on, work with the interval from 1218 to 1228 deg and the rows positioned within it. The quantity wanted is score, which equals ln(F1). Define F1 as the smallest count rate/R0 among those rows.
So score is -0.28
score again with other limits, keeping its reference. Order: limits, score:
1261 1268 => -0.03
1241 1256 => -0.15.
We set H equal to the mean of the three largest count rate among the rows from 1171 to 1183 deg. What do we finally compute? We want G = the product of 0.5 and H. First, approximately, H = 105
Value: 53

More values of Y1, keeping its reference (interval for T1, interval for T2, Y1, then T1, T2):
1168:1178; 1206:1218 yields 1.00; 0.91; 0.92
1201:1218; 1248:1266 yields 0.91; 0.93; 1.02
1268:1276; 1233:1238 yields 1.12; 0.99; 0.88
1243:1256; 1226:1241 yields 1.12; 0.99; 0.89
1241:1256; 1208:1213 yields 1.05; 0.99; 0.95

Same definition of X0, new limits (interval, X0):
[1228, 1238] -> 72.0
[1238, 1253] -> 86.7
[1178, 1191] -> 74.7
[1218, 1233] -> 72.0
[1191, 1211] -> 76.0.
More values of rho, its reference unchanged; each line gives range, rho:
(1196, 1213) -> 1212.0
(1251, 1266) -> 1259.5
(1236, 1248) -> 1244.5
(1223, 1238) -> 1232.0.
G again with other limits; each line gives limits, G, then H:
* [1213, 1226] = 51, 102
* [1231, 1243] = 59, 119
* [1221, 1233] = 53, 106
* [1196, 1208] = 56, 112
